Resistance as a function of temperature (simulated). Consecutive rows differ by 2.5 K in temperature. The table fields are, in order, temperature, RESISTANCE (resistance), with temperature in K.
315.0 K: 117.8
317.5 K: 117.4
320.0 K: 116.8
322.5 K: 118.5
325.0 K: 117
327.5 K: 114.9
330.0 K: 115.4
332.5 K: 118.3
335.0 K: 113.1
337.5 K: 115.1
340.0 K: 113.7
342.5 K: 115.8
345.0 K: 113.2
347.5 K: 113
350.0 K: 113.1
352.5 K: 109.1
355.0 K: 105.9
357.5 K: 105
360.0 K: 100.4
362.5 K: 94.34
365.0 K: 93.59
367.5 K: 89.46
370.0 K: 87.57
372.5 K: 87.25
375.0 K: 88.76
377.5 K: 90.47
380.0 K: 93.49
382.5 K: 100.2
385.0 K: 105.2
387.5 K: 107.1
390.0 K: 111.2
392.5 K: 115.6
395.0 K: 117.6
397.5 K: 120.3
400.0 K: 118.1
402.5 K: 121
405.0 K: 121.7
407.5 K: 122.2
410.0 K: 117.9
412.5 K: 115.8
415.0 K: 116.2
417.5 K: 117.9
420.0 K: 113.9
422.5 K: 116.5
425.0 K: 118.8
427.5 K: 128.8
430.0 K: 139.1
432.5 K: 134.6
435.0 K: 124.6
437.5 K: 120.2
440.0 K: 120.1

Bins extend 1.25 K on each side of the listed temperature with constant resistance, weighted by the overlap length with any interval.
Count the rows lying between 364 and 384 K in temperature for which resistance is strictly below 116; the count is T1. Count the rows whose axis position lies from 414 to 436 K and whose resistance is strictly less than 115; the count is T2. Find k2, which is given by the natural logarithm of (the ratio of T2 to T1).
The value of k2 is -2.1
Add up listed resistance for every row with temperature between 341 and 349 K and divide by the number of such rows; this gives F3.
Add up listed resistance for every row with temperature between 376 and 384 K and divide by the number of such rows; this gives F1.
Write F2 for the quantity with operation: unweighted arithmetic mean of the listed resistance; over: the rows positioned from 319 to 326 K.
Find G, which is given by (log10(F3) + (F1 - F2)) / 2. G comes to -10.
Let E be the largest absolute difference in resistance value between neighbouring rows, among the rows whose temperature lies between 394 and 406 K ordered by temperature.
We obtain 2.9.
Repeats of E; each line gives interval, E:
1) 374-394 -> 6.7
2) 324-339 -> 5.2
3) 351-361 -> 4.6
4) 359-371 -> 6.1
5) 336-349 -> 2.6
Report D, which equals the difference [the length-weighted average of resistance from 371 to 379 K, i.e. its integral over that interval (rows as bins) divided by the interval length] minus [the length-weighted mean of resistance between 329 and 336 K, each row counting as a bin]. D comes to -27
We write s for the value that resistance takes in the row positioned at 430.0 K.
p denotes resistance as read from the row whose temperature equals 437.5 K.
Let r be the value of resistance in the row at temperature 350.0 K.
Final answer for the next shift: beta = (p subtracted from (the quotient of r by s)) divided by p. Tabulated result -0.993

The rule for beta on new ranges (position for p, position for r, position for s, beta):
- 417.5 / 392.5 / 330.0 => -0.992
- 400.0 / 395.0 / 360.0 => -0.990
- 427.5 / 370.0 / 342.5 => -0.994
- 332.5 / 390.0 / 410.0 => -0.992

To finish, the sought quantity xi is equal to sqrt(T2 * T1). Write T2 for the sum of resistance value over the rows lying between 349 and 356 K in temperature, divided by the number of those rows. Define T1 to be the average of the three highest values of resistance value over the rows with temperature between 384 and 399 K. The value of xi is 114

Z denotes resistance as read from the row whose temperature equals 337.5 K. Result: 115.1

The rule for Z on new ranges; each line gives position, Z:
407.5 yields 122.2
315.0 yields 117.8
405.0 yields 121.7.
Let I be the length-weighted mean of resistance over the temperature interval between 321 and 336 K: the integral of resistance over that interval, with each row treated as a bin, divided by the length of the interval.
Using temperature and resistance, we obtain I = 116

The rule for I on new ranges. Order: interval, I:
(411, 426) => 117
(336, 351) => 114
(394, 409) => 120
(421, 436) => 127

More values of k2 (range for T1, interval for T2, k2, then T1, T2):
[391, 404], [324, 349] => 1.6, 1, 5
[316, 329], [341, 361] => 1.9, 1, 7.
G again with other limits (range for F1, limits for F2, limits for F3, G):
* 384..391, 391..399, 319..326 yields -4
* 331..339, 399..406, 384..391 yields -1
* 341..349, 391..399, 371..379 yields -1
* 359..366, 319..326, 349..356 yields -10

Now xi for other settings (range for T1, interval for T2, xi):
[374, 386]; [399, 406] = 109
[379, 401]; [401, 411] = 120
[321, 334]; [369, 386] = 105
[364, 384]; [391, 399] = 106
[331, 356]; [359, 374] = 104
